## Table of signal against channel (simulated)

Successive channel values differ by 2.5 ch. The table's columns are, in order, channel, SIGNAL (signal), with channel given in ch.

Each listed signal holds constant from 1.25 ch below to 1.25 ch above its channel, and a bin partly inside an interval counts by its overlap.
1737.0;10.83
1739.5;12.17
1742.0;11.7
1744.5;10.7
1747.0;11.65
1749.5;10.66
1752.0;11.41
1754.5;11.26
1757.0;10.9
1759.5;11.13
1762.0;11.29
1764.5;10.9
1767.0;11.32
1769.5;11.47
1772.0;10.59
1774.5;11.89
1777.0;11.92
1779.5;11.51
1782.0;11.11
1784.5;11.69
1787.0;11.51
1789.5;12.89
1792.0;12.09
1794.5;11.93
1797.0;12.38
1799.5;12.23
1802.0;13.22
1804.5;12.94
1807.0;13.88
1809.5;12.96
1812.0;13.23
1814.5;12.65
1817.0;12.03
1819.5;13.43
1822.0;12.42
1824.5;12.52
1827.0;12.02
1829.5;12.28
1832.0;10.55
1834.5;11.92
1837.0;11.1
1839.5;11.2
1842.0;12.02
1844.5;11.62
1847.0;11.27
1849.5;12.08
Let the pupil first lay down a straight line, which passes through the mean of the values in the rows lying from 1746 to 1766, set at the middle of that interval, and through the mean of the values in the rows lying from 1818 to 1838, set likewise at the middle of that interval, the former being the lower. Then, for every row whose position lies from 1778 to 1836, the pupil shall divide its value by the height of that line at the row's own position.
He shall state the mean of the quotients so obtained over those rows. 1.05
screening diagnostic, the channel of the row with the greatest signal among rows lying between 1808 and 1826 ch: 1819.5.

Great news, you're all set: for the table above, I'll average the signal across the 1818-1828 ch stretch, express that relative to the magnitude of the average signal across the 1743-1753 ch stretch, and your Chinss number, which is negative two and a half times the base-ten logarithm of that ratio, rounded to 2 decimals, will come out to -0.14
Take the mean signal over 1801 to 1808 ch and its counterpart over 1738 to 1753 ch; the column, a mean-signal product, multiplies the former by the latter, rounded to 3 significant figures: 152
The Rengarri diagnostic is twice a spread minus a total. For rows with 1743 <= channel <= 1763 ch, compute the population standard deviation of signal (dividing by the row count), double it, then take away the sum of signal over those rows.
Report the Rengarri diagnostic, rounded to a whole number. -88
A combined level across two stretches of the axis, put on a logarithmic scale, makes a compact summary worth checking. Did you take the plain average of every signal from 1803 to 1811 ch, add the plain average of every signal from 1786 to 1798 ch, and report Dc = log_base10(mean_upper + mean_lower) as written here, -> 1.41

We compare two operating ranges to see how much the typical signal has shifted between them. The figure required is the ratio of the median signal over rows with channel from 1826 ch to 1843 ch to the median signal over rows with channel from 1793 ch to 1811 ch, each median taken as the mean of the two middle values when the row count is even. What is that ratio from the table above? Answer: 0.92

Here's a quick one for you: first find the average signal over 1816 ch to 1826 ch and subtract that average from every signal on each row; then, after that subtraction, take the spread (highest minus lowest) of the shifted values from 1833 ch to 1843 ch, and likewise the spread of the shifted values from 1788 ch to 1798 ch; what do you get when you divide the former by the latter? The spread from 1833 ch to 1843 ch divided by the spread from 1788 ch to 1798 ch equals 1.0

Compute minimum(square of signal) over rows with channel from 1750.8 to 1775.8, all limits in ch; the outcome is 112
